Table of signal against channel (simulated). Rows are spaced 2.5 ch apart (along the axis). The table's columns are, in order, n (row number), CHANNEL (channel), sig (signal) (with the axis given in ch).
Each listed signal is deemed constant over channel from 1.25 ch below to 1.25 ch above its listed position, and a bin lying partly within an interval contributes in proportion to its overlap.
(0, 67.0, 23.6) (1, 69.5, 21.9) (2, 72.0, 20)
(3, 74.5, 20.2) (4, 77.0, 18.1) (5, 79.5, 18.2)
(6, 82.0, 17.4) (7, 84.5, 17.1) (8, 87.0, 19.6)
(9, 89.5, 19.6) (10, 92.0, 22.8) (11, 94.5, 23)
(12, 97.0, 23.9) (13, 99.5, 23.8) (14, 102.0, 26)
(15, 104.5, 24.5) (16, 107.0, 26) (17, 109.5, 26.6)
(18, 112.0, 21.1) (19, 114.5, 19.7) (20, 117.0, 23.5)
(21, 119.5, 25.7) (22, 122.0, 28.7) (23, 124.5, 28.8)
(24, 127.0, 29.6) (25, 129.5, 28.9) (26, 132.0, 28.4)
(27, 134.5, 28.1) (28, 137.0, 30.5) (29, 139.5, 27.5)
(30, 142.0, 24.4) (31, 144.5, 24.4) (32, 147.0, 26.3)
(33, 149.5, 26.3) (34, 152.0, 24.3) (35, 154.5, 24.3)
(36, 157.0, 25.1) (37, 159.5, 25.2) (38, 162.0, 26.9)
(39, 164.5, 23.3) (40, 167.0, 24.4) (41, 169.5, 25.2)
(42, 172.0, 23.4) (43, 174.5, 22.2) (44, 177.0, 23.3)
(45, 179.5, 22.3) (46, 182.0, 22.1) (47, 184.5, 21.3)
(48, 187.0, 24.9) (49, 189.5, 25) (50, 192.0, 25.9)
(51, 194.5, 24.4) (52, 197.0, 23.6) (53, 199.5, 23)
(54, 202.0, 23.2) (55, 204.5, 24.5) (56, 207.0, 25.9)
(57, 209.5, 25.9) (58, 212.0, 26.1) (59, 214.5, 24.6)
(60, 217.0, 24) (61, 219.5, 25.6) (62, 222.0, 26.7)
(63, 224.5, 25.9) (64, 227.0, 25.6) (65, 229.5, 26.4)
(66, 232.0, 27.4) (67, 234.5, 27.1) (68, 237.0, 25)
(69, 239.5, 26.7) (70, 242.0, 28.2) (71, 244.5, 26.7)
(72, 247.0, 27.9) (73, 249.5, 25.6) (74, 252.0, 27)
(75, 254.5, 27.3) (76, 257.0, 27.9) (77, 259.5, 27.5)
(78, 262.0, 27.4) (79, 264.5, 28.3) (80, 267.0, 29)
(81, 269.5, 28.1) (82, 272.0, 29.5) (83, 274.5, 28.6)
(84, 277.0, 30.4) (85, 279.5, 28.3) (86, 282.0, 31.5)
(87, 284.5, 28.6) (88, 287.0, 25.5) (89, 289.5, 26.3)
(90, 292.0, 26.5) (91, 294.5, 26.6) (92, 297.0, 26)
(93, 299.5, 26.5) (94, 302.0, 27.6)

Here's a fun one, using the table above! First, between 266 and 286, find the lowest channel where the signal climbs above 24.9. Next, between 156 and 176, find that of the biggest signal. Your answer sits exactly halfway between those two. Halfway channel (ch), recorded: 214.5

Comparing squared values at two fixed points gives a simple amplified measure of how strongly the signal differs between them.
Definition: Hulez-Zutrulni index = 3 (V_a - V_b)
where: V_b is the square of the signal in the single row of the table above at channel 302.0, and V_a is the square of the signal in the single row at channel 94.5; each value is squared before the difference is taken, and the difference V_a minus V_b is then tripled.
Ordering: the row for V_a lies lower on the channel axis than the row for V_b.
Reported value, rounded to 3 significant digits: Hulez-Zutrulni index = -698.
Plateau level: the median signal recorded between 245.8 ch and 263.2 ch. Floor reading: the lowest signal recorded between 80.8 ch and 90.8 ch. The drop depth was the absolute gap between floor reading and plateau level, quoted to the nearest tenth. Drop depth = 10.3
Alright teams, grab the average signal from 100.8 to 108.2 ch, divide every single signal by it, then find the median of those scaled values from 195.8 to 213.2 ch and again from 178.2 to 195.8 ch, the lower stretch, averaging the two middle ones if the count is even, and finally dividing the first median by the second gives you 1.00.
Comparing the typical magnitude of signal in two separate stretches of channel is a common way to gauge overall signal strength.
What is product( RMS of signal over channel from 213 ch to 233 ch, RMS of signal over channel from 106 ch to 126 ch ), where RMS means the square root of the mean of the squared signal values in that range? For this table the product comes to 650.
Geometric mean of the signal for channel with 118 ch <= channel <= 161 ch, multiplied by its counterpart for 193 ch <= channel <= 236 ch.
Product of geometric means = 676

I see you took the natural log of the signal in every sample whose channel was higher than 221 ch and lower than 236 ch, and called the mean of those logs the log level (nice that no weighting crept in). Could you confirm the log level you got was 3.28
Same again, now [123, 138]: 3.37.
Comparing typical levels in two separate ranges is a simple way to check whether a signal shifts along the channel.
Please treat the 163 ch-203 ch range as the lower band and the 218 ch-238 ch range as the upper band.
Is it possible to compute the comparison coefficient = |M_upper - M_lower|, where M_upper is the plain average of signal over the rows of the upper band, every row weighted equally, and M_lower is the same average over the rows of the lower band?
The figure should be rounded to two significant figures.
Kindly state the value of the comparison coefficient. 2.6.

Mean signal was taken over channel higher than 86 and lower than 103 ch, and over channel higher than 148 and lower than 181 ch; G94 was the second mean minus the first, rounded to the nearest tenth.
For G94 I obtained 1.7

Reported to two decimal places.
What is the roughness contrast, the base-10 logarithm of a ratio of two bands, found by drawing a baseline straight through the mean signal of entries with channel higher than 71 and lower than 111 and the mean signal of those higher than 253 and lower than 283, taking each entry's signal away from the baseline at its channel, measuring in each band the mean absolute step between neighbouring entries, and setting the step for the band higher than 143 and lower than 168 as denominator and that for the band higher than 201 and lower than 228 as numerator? -0.15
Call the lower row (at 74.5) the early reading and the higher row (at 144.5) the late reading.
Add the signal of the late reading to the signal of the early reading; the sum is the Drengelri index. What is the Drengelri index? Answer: 44.6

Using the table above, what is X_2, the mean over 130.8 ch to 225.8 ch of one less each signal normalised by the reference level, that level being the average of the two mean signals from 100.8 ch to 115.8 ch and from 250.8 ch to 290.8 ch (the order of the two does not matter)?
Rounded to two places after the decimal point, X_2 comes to 0.04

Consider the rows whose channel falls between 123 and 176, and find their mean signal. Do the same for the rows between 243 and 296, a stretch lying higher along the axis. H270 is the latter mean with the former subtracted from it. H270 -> 1.8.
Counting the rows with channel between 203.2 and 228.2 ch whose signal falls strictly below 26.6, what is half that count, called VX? 4.5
